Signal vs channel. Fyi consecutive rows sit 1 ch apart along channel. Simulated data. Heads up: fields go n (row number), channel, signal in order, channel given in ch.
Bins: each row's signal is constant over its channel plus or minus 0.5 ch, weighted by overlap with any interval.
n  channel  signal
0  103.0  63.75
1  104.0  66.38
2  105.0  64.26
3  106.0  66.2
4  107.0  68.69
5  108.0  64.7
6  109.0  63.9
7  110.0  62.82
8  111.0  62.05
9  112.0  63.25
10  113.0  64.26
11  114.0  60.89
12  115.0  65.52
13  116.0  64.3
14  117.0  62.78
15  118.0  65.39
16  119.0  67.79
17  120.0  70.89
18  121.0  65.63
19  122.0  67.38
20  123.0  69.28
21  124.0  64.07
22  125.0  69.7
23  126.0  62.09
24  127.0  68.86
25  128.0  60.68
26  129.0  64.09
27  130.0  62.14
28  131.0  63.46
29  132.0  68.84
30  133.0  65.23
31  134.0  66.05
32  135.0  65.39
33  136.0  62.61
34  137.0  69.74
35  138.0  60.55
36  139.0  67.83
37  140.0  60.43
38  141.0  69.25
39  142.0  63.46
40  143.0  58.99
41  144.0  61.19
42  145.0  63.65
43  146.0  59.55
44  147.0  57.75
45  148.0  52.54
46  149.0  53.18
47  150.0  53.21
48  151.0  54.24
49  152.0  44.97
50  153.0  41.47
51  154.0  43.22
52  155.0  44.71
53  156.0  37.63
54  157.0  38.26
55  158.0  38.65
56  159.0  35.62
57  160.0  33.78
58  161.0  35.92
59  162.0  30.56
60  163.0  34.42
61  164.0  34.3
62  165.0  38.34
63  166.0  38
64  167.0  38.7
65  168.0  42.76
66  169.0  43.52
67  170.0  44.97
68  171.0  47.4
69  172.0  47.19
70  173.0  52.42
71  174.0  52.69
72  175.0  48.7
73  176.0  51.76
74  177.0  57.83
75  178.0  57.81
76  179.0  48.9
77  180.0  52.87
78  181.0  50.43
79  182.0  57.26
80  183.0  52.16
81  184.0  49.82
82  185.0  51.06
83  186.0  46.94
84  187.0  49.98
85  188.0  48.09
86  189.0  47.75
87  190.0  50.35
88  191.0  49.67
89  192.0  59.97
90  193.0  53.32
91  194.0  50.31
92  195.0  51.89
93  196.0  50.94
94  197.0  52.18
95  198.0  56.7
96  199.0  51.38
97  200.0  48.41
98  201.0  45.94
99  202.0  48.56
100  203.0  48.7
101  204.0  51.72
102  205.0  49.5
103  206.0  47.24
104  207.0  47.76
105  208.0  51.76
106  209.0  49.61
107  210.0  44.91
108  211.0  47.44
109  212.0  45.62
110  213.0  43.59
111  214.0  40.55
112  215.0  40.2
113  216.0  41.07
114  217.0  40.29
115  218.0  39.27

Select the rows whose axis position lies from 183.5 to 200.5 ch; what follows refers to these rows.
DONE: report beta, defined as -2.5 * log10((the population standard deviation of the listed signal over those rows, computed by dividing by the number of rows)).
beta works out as -1.2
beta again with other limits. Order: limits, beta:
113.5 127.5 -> -1.2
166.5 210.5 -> -1.5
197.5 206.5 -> -1.2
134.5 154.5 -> -2.3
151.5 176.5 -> -2.0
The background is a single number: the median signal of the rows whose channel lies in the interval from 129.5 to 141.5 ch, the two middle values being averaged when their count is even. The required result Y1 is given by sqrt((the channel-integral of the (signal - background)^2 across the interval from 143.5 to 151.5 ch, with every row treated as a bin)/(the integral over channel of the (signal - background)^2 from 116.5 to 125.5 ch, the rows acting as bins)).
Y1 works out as 2.9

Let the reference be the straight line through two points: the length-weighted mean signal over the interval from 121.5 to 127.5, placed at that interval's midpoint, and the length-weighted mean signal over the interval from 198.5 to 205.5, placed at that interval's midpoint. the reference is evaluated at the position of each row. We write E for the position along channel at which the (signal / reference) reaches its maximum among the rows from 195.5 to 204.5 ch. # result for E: 198.0 ch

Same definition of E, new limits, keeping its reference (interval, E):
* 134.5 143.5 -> 141.0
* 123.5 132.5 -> 132.0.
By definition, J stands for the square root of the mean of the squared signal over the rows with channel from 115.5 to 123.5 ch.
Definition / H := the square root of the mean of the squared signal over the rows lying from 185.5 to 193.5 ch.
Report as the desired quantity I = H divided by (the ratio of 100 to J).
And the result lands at 34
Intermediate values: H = 50.9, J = 67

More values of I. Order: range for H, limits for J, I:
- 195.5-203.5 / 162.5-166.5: 18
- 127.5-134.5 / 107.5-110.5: 41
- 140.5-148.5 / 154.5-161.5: 23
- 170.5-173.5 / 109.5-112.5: 31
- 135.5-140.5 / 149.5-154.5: 31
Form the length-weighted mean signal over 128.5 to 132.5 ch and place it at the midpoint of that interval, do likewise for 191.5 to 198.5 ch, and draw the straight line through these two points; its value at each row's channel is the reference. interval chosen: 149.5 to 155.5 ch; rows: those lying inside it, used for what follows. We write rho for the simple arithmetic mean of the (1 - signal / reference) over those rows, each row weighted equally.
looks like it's 0.23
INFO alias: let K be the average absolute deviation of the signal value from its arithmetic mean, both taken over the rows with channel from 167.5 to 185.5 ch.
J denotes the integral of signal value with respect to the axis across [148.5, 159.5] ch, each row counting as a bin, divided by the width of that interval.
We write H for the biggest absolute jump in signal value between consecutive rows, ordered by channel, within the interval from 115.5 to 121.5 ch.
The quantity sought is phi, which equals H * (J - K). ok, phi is 214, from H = 5.3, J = 44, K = 3.45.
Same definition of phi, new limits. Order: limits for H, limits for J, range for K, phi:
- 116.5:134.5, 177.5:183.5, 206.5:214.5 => 413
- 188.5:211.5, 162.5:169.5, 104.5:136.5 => 375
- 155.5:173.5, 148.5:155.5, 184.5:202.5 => 244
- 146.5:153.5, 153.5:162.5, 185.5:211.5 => 327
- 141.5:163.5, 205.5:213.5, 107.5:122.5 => 421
